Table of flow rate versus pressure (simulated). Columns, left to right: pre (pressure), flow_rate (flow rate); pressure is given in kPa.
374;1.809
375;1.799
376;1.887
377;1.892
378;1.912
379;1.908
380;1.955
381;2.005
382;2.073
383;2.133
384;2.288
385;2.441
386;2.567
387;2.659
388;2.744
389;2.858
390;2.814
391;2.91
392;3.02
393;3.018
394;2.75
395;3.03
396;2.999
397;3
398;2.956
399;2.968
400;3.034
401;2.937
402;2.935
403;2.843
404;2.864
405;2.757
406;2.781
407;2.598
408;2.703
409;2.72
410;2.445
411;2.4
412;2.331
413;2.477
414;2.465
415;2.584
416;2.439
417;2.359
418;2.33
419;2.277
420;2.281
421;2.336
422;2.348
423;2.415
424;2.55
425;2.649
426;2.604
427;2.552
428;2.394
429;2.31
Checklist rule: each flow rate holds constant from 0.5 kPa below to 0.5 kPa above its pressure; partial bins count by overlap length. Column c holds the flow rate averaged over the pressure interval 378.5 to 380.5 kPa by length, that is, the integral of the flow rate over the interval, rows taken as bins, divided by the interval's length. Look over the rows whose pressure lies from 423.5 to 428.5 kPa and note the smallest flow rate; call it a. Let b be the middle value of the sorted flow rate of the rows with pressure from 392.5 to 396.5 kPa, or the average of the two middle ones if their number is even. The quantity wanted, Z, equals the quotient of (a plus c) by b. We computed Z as 1.44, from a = 2.394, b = 3.01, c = 1.9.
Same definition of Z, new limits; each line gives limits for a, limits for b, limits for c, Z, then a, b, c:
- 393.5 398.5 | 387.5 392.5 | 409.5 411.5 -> 1.81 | 2.75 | 2.86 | 2.4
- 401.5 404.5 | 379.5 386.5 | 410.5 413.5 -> 2.46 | 2.843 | 2.13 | 2.4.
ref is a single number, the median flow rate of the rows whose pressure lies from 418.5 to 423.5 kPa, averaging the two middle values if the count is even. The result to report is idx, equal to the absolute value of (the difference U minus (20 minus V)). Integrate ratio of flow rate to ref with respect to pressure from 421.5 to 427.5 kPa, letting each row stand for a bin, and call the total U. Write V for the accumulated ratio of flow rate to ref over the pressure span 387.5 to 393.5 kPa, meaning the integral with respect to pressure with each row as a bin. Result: 6.1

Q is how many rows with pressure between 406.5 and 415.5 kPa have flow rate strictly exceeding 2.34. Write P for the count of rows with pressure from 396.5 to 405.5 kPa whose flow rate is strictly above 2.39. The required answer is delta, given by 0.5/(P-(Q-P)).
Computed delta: 0.05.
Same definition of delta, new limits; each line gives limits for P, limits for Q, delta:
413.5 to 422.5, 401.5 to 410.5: -0.17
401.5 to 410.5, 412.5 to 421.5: 0.04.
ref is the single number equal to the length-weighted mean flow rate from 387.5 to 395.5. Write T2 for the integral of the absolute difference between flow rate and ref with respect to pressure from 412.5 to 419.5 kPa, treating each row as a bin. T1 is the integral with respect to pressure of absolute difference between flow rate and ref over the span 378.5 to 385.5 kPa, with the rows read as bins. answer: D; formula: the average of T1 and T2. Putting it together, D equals 4.4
